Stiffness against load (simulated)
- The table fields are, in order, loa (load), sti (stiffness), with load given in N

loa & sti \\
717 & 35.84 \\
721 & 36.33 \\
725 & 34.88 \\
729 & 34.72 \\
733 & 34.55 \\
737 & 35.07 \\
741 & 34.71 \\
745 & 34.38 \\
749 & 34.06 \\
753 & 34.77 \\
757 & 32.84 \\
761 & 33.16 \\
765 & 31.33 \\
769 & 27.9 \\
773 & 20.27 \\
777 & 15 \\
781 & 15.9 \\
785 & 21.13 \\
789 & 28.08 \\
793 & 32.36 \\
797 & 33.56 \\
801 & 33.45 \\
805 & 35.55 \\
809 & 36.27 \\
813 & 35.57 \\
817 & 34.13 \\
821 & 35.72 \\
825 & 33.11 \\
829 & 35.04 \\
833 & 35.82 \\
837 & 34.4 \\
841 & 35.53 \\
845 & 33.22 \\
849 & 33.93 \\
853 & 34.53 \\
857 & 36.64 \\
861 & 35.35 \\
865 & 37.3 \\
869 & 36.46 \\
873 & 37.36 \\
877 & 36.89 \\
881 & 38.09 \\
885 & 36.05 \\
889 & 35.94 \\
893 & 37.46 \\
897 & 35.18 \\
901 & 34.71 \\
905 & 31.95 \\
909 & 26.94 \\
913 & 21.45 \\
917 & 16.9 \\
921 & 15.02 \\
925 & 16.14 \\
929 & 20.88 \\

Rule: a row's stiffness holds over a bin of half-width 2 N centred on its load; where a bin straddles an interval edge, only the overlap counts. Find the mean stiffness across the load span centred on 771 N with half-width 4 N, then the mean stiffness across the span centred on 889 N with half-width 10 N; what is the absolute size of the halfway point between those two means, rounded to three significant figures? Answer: 30.3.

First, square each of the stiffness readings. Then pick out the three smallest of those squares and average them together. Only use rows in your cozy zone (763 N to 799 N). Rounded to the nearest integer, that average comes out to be 296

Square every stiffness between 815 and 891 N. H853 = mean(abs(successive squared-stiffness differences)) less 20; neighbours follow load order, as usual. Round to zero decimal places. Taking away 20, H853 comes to 74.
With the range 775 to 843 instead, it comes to 100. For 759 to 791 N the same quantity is 185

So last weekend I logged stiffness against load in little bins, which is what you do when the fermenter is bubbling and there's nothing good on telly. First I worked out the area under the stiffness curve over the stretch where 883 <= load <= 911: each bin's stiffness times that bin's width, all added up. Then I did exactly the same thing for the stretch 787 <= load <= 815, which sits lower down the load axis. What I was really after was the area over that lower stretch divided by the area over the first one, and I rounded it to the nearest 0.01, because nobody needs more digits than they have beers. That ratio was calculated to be 0.99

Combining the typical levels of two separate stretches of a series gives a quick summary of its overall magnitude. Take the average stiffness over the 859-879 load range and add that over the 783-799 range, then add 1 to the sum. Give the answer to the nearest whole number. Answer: 66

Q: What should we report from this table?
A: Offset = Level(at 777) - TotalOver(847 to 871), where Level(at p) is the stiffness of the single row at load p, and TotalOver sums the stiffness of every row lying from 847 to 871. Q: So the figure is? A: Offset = -199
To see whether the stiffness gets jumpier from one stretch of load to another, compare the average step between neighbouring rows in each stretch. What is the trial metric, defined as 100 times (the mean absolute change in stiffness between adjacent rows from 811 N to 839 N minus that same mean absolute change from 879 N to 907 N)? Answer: 10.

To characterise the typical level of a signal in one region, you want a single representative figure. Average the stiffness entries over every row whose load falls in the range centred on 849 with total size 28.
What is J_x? 34.8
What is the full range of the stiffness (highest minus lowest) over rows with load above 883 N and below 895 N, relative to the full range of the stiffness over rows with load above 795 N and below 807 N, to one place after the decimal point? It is 0.7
